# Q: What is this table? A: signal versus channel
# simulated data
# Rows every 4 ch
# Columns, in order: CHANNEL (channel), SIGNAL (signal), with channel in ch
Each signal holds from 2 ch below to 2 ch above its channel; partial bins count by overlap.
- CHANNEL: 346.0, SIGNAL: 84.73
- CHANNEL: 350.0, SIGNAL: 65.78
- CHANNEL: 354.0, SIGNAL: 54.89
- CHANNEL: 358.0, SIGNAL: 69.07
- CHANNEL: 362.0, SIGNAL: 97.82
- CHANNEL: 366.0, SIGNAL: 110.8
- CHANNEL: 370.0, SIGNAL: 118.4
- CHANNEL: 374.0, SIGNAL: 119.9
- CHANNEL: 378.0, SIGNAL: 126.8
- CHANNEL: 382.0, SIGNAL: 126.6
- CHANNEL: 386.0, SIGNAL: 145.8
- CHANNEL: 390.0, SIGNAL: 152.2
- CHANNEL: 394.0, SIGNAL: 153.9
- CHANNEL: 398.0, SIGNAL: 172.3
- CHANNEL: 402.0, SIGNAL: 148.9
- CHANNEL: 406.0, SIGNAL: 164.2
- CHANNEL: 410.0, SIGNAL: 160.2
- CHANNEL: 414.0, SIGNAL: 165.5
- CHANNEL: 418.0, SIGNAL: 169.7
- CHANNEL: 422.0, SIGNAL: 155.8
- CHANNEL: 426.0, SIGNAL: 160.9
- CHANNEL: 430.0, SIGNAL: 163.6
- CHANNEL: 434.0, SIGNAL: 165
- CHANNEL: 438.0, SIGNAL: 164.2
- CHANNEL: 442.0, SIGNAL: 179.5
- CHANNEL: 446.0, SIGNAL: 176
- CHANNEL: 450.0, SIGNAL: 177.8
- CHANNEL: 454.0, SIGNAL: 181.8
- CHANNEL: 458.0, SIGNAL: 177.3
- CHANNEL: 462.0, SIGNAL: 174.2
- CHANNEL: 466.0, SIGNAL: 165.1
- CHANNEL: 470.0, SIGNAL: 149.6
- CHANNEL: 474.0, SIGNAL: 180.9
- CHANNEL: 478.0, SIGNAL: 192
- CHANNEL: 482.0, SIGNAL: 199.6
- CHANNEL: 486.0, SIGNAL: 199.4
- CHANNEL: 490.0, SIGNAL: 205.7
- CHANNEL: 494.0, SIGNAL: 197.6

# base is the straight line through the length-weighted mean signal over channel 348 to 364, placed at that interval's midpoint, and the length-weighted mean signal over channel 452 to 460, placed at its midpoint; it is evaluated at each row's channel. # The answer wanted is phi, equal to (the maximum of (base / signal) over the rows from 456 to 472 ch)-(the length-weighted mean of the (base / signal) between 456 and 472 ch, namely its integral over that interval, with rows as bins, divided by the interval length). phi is 0.164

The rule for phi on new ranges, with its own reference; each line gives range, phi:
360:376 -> 0.040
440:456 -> 0.020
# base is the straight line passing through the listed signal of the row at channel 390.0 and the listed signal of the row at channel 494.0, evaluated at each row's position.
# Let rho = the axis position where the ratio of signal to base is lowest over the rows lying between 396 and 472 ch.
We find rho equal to 470.0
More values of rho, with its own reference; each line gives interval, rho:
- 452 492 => 470.0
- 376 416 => 382.0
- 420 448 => 422.0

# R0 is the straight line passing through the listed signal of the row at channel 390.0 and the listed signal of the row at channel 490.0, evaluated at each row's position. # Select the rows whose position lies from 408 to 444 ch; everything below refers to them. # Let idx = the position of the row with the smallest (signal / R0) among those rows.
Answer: 422.0 ch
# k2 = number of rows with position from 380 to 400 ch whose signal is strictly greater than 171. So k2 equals 1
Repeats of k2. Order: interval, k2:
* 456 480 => 4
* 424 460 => 5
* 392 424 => 1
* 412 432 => 0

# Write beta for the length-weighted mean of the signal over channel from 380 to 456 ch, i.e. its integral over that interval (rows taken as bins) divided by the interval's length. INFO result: 162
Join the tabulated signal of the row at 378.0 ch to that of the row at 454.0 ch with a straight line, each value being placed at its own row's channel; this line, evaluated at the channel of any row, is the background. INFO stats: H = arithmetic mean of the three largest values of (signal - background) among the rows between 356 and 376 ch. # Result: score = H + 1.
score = -4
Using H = -5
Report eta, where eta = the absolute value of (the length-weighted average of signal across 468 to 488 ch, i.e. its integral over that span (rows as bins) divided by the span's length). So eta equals 184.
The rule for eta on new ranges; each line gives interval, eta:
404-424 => 163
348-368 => 80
